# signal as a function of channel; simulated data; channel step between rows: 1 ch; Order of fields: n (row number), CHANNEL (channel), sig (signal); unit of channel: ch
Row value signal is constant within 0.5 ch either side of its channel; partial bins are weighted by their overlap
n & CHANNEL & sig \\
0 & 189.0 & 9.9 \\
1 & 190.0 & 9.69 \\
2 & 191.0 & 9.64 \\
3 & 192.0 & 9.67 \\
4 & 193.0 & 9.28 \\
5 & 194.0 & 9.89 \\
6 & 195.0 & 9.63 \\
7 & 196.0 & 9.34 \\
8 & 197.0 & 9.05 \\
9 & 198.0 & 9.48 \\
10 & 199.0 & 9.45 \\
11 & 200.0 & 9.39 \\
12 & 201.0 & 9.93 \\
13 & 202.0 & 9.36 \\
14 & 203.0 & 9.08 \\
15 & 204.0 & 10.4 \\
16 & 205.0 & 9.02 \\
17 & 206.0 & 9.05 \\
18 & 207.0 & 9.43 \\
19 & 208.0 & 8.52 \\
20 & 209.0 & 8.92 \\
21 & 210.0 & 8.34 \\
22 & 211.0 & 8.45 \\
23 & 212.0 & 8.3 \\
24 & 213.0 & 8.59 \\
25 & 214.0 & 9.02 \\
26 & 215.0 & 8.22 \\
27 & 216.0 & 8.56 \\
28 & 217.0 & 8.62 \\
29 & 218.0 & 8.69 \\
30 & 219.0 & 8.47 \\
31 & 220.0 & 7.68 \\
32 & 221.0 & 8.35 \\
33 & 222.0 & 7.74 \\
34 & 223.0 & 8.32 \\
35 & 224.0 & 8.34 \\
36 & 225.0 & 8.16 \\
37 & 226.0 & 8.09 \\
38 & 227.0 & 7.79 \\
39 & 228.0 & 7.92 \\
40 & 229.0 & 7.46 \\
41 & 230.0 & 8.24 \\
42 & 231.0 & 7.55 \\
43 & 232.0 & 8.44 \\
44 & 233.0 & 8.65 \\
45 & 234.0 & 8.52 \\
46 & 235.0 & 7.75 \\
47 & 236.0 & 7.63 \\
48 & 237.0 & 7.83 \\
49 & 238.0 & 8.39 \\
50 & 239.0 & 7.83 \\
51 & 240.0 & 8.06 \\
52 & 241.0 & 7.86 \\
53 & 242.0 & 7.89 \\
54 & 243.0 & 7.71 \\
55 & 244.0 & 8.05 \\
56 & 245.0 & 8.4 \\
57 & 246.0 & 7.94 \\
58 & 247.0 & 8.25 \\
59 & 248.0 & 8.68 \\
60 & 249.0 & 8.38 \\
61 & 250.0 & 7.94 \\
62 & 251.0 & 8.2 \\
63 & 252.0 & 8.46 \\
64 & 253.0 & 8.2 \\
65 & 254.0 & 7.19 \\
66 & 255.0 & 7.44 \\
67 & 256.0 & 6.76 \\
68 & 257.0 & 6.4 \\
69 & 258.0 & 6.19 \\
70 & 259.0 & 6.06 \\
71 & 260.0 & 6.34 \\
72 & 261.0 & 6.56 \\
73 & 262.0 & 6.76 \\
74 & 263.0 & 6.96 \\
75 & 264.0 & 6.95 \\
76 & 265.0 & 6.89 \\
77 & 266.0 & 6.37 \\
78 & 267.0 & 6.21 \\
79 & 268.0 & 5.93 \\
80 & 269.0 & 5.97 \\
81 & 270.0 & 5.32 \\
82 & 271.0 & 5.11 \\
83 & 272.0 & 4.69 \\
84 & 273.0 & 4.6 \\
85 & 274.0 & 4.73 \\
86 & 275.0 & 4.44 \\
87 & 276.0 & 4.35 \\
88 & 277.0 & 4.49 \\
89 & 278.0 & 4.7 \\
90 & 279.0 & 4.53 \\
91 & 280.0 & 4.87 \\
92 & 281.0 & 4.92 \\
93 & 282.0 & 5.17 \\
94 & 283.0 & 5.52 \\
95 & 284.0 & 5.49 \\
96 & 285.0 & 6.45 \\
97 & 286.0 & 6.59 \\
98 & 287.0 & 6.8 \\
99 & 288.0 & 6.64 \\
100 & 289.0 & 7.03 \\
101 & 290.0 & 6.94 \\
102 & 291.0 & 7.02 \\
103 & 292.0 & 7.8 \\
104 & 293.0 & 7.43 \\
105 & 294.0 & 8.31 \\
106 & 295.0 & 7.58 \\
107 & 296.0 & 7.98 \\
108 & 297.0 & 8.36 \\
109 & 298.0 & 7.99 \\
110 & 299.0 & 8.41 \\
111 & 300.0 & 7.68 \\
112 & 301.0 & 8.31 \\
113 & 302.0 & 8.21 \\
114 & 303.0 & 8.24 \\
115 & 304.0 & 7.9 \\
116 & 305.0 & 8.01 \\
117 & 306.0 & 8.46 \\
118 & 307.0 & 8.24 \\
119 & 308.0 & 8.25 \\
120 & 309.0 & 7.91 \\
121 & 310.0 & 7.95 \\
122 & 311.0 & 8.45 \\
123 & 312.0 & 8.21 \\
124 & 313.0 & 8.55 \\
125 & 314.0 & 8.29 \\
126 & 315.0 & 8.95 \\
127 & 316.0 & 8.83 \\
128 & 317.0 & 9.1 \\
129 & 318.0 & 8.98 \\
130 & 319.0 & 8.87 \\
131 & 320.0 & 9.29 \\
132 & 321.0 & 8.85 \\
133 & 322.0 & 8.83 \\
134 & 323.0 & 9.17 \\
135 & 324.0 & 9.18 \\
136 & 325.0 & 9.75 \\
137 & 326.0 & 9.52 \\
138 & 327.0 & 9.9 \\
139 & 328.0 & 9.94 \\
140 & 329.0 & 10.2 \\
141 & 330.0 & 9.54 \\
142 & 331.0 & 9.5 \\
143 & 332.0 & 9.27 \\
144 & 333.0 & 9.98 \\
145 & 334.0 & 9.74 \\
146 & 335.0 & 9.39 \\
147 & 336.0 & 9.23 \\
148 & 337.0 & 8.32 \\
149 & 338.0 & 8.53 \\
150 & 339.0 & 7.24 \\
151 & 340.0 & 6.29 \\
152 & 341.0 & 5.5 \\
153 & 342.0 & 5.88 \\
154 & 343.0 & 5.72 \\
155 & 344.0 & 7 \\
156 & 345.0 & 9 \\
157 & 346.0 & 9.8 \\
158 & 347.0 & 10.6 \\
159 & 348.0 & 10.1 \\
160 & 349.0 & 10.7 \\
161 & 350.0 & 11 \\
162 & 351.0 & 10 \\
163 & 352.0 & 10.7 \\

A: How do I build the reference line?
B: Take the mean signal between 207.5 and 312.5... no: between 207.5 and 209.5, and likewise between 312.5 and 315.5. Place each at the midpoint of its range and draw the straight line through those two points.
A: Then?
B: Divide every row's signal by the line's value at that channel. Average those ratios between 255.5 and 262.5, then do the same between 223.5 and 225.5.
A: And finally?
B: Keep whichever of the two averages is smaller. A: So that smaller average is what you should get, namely 0.74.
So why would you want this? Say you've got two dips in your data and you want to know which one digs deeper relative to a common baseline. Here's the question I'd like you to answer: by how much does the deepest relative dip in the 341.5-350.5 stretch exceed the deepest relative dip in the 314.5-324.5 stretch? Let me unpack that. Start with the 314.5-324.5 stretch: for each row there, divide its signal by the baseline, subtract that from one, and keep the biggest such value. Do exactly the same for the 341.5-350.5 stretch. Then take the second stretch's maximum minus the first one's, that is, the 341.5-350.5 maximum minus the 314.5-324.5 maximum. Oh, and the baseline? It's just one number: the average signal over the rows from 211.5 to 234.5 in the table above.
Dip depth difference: 0.38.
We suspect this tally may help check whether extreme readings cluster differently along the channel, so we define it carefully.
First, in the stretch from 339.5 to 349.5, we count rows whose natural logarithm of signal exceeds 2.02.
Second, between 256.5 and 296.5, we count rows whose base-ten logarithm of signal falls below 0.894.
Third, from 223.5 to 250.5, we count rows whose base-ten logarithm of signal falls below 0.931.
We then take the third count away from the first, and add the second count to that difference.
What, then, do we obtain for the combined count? 18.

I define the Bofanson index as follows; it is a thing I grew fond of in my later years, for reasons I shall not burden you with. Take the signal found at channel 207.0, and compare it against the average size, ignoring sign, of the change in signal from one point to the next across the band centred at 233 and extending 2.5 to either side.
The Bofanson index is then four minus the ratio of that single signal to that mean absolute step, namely -15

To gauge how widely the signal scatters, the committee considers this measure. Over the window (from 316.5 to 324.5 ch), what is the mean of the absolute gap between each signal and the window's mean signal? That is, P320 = 0.15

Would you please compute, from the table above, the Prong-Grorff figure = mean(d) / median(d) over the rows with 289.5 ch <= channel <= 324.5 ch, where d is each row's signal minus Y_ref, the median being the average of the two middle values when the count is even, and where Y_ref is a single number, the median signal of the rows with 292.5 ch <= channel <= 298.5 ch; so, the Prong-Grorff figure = 1.04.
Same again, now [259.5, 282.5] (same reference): 0.88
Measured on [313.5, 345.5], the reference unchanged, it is 0.65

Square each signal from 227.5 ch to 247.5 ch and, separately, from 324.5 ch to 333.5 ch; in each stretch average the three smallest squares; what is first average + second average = 146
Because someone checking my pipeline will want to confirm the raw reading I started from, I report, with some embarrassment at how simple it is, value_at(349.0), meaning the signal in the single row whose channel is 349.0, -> 10.7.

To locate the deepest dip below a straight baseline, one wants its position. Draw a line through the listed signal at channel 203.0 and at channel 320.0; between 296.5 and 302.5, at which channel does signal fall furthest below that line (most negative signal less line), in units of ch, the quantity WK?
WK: 300.0 ch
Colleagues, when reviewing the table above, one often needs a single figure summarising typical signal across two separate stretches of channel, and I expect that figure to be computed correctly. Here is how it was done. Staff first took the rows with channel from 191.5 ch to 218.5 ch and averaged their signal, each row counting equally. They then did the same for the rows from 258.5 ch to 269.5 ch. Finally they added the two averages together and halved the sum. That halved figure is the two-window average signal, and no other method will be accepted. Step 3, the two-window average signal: 7.78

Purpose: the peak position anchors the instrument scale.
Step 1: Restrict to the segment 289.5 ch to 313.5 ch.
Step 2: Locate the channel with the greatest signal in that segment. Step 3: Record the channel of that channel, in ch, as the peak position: 313.0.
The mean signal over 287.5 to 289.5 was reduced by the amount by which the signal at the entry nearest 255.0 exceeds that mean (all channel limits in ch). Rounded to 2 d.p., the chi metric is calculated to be 6.23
